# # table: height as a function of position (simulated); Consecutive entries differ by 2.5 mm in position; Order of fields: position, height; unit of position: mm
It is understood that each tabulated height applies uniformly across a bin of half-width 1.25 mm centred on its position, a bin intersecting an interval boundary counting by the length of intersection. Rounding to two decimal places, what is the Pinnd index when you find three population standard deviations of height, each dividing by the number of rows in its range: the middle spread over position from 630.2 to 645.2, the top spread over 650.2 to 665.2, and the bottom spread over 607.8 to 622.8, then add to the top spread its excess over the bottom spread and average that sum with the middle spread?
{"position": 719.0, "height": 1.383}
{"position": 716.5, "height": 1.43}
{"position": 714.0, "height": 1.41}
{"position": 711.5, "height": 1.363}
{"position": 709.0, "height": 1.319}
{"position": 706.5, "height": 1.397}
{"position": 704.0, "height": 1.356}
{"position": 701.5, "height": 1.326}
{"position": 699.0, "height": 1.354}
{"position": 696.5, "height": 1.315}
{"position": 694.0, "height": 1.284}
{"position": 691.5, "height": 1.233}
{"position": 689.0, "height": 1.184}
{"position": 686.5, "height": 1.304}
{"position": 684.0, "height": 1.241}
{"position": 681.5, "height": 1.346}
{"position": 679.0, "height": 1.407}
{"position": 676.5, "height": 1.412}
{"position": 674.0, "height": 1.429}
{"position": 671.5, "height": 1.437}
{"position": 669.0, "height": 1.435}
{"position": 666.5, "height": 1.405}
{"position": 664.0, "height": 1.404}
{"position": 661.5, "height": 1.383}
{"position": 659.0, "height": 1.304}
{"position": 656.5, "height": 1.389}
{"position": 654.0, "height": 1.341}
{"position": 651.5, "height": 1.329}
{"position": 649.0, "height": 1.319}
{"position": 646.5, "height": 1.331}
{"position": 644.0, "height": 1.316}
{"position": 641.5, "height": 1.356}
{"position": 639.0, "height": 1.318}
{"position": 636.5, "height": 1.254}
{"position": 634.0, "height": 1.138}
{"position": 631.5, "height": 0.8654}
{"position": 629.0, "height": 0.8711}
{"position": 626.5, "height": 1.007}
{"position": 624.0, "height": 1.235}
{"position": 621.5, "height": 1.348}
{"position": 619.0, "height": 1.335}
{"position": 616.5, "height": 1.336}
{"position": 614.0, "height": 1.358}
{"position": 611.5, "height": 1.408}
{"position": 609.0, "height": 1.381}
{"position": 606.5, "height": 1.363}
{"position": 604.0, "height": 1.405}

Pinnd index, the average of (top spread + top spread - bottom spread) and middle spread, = 0.11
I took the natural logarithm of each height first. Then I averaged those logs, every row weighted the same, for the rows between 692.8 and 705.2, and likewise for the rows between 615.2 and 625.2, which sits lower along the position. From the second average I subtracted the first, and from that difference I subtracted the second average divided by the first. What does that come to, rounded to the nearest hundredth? -0.97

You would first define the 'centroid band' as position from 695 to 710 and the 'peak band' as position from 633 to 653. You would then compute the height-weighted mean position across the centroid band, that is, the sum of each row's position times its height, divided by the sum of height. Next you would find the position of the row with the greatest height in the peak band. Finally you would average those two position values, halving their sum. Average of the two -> 672.1 mm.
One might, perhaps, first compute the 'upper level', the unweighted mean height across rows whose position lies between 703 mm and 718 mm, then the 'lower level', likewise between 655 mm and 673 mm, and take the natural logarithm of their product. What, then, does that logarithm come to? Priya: 0.654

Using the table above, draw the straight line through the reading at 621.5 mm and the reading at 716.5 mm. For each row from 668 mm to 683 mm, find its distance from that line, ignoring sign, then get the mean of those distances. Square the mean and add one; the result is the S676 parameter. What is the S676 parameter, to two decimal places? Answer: 1.00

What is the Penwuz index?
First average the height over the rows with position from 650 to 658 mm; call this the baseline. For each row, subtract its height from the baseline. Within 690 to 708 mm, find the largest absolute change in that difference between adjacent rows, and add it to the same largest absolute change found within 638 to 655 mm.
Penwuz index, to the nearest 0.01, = 0.09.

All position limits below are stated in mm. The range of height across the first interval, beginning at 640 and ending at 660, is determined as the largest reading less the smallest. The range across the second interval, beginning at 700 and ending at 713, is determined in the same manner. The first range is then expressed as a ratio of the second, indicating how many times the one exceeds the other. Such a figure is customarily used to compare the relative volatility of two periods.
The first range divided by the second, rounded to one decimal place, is 1.1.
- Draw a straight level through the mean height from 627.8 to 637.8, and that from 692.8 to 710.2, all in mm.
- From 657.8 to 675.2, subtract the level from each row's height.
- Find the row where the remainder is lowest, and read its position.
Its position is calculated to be 659.0 mm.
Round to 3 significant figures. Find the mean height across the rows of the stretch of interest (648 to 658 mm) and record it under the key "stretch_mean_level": 1.34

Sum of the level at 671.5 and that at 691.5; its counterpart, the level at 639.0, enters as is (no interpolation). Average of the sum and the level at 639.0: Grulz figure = 1.99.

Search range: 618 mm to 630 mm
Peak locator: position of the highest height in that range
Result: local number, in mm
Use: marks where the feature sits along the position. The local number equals 621.5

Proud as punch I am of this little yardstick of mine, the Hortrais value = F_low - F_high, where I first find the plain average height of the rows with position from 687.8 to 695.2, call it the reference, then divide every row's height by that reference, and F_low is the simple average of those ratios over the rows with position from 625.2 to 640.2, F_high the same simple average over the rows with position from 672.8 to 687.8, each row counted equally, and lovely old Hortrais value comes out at -0.23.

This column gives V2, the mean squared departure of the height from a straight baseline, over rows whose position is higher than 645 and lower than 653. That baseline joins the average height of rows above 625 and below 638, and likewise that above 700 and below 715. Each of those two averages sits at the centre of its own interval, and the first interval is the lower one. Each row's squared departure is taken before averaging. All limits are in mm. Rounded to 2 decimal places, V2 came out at 0.05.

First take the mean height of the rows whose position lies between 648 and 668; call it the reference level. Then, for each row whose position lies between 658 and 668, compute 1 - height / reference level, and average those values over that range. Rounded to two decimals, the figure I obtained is -0.01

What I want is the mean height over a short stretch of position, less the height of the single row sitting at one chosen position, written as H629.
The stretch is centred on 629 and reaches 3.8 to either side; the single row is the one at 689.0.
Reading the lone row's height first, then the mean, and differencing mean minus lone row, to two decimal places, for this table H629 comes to -0.27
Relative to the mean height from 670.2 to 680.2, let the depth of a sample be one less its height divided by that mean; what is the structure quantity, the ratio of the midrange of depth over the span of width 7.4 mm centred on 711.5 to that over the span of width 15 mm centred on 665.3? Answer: 1.1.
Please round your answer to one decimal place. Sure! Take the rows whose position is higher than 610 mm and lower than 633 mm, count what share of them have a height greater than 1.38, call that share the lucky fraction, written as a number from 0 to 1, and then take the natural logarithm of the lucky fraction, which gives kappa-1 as -2.2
